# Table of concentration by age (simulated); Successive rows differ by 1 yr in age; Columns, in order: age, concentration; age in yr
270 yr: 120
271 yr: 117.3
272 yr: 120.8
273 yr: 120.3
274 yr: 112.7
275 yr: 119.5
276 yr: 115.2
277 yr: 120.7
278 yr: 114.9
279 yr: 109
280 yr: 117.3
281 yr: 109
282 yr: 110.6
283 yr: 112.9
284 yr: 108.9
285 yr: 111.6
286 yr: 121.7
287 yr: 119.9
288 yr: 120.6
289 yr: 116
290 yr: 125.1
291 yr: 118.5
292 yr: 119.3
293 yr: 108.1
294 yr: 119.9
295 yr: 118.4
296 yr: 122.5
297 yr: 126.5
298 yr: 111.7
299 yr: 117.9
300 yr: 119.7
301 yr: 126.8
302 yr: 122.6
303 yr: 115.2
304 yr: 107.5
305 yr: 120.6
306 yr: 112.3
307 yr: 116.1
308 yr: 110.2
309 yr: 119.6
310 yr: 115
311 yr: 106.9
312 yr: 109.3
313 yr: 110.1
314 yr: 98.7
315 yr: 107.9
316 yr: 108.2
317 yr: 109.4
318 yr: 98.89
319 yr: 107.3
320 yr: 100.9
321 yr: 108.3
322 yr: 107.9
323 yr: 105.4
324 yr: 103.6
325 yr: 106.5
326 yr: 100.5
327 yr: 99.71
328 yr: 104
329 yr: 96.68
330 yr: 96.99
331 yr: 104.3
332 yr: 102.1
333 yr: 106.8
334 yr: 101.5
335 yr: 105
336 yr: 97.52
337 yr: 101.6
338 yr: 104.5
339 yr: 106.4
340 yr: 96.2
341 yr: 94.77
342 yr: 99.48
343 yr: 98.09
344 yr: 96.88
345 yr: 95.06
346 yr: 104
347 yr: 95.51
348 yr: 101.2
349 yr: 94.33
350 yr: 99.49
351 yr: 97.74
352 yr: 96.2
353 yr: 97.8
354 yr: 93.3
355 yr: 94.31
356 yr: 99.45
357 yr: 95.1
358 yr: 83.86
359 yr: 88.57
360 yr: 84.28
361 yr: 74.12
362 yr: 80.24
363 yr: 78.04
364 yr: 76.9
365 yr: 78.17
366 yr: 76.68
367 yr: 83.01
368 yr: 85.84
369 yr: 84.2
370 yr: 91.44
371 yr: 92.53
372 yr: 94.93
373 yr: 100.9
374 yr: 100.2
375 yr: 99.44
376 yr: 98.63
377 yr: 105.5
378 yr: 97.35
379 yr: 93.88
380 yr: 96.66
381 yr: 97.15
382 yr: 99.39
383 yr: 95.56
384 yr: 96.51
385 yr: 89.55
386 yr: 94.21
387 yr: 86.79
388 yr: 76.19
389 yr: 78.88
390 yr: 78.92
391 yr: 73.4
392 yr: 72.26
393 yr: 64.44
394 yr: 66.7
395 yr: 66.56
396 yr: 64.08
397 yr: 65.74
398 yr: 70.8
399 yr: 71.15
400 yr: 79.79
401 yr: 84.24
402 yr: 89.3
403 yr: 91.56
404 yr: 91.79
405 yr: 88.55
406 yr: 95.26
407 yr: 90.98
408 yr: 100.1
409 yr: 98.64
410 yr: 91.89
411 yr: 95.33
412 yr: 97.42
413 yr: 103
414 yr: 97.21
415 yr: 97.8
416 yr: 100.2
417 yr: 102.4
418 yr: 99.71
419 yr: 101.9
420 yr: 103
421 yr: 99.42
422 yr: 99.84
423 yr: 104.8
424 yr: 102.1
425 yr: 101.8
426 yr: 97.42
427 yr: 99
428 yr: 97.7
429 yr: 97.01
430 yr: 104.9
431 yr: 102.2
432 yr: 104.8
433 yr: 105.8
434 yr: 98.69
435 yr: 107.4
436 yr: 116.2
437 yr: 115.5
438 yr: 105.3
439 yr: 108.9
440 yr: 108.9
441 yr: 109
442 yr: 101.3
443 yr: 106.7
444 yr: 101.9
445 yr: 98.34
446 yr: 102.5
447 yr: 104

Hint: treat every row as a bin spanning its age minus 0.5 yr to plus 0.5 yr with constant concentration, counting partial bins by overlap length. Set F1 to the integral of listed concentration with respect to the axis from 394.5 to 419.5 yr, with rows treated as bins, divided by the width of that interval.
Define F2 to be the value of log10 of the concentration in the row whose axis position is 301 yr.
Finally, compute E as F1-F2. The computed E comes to 87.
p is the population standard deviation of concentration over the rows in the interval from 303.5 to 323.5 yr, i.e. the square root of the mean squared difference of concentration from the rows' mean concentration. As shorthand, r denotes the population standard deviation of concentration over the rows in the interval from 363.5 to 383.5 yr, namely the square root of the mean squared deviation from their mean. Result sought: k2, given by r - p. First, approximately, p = 6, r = 8.4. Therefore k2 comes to 3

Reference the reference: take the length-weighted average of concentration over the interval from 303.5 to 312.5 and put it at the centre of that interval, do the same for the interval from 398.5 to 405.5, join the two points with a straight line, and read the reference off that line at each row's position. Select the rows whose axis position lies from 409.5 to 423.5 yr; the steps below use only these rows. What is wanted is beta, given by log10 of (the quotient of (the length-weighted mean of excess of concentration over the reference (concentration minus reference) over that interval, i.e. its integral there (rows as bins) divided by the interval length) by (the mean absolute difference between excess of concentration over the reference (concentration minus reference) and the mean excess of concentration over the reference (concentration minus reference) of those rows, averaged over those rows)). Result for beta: 0.7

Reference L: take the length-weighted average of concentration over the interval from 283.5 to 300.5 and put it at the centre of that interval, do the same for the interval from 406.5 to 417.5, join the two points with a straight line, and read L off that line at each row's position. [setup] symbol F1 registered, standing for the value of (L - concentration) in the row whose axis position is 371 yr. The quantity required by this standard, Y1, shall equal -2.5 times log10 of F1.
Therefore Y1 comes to -2.7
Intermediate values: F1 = 12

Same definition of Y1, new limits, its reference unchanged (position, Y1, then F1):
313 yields -1.6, 4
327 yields -2.7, 12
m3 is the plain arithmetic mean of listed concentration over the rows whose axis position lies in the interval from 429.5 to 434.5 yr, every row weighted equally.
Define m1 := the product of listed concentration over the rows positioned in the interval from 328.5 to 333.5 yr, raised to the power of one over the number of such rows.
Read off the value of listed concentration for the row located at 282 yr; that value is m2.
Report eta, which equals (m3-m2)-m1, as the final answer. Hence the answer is -109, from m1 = 101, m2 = 110.6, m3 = 103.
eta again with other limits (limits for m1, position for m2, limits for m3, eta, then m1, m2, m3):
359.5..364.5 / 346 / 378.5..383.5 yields -86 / 79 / 104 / 97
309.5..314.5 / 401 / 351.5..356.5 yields -96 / 108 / 84.24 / 96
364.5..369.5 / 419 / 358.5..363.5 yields -102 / 82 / 101.9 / 81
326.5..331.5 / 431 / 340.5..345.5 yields -106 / 100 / 102.2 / 97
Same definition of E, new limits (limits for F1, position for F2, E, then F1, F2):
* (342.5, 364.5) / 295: 90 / 92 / 2.07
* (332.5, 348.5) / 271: 98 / 100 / 2.07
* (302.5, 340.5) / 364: 104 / 106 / 1.89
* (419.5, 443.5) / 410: 102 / 104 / 1.96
